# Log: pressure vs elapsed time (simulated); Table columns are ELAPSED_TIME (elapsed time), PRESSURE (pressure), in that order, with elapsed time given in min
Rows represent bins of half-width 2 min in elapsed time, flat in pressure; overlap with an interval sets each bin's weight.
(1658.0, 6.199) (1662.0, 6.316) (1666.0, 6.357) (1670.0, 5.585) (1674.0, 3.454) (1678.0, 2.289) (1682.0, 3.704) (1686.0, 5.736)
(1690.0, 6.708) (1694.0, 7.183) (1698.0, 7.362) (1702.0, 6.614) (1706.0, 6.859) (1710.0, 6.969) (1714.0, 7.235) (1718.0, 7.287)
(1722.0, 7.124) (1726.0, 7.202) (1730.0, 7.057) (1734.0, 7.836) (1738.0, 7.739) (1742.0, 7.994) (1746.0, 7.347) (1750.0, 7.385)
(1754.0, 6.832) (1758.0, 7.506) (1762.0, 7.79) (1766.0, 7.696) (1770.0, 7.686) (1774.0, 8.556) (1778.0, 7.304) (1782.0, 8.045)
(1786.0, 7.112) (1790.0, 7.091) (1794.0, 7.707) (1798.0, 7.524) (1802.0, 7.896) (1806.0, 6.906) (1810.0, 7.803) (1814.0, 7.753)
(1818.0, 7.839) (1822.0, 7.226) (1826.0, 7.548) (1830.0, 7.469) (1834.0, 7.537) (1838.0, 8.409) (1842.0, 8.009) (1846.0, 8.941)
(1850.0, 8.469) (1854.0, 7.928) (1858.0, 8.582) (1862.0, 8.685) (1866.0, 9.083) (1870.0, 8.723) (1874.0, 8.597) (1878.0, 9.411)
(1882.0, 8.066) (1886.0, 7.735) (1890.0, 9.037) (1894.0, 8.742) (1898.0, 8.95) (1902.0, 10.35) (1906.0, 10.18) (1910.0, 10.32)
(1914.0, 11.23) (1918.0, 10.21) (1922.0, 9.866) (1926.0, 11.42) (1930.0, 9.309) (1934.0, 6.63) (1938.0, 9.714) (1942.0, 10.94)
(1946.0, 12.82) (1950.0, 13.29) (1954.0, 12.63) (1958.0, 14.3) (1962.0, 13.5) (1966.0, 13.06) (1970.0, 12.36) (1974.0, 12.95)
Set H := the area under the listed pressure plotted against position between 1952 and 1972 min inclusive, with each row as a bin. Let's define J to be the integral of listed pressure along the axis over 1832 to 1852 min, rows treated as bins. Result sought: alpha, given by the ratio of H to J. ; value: 1.59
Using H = 263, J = 165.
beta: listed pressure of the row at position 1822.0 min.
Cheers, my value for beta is 7.226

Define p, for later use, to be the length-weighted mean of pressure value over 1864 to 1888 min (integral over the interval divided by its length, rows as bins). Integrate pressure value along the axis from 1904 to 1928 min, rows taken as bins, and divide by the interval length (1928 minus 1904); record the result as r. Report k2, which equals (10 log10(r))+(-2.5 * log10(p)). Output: 7.9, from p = 8.6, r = 10.5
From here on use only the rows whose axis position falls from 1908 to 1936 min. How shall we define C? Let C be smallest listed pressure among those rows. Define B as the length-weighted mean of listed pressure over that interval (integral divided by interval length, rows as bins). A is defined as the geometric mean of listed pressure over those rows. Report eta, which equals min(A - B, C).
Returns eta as -0.130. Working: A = 9.7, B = 9.9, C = 6.63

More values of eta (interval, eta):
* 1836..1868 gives -0.009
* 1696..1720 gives -0.005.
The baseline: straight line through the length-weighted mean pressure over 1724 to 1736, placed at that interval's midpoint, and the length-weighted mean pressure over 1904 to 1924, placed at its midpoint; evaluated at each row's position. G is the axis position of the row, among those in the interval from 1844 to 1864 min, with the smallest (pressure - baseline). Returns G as 1854.0 min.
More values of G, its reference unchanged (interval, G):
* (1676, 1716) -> 1678.0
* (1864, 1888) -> 1886.0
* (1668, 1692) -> 1678.0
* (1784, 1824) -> 1806.0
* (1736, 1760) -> 1754.0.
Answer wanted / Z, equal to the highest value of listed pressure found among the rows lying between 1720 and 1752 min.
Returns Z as 7.994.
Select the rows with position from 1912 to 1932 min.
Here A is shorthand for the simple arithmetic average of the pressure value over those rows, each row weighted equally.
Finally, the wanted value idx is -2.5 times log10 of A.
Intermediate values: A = 10.4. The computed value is -2.54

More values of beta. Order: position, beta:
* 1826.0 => 7.548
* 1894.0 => 8.742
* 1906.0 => 10.18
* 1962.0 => 13.5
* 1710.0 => 6.969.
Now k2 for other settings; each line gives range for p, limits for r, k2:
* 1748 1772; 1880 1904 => 7.3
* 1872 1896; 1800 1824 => 6.5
